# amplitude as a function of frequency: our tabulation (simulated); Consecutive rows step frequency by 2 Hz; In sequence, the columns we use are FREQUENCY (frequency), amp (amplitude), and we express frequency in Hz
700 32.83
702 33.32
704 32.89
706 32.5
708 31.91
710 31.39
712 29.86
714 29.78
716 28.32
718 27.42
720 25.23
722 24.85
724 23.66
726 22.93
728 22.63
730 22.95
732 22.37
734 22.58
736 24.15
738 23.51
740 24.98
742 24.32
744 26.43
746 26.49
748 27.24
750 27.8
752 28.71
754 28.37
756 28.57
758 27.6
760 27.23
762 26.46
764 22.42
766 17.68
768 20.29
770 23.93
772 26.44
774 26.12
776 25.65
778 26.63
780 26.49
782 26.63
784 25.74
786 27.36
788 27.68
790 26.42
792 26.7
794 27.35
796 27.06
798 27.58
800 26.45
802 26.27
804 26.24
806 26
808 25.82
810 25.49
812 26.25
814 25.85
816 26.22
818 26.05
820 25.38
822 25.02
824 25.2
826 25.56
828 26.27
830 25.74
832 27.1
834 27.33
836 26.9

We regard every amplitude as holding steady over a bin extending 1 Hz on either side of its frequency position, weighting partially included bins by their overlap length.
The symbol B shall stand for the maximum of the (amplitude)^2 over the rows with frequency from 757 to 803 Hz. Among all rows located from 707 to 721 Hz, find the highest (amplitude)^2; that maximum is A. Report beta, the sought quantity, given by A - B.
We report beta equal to 252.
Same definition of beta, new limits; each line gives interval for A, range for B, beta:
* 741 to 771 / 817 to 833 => 90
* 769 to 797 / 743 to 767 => -58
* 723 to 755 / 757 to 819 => 58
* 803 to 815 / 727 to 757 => -135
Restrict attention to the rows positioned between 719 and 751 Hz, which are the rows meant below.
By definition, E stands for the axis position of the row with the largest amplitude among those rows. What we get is 750 Hz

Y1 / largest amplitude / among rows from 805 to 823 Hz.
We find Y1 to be 26.25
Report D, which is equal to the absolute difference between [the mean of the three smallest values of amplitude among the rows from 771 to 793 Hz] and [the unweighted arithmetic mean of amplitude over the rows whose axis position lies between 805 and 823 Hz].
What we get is 0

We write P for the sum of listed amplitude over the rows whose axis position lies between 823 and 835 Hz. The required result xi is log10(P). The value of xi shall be 2.20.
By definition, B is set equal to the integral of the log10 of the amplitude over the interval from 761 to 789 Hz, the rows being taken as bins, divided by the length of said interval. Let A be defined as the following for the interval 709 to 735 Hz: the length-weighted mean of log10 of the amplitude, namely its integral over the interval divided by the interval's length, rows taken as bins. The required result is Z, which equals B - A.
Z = -0.01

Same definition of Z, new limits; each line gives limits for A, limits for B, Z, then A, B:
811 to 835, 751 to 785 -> -0.01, 1.41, 1.40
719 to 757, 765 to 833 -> 0.01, 1.40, 1.41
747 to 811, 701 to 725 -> 0.05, 1.42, 1.46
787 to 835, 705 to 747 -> -0.01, 1.42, 1.41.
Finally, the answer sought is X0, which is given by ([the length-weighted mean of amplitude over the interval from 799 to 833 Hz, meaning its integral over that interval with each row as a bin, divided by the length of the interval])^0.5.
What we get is 5.09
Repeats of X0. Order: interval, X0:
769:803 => 5.15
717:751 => 4.97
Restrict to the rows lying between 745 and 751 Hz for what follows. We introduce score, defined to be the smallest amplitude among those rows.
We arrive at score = 26.49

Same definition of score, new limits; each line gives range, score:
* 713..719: 27.42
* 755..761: 27.23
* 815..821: 25.38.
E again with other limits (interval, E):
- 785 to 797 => 788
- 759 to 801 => 788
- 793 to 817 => 798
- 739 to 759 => 752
